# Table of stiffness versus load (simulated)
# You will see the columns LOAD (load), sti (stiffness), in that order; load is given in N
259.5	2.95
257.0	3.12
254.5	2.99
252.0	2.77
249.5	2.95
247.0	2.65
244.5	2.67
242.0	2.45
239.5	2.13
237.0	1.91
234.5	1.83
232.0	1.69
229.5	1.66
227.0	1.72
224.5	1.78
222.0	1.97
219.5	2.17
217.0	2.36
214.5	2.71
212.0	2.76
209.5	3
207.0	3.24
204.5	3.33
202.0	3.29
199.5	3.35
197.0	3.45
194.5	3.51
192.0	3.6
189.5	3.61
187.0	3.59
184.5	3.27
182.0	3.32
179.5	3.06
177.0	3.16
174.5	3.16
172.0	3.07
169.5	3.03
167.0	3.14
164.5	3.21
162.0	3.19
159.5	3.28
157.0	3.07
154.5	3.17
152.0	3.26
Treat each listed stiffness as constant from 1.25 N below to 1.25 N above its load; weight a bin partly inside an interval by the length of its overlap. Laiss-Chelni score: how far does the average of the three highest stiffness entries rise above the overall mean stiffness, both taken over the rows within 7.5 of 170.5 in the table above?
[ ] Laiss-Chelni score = 0.05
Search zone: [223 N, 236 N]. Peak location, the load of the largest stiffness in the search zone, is 234.5 N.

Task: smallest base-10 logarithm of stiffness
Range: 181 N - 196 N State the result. 0.51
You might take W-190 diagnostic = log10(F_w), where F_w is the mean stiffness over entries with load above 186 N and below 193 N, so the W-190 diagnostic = 0.556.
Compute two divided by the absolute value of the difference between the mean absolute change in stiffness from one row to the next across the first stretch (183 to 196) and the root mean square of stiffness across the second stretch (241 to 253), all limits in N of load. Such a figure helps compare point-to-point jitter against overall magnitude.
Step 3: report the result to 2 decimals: 0.77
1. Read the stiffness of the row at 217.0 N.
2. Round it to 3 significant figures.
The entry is 2.36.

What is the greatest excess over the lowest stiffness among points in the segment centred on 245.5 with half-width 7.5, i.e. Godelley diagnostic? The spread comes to 0.8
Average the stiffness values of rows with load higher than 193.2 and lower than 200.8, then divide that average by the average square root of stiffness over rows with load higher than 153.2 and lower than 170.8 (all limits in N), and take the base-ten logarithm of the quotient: 0.29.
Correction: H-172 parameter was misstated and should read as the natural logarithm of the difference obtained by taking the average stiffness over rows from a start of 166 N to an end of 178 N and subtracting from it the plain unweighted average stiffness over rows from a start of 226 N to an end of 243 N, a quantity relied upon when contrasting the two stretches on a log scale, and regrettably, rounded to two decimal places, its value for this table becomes 0.18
